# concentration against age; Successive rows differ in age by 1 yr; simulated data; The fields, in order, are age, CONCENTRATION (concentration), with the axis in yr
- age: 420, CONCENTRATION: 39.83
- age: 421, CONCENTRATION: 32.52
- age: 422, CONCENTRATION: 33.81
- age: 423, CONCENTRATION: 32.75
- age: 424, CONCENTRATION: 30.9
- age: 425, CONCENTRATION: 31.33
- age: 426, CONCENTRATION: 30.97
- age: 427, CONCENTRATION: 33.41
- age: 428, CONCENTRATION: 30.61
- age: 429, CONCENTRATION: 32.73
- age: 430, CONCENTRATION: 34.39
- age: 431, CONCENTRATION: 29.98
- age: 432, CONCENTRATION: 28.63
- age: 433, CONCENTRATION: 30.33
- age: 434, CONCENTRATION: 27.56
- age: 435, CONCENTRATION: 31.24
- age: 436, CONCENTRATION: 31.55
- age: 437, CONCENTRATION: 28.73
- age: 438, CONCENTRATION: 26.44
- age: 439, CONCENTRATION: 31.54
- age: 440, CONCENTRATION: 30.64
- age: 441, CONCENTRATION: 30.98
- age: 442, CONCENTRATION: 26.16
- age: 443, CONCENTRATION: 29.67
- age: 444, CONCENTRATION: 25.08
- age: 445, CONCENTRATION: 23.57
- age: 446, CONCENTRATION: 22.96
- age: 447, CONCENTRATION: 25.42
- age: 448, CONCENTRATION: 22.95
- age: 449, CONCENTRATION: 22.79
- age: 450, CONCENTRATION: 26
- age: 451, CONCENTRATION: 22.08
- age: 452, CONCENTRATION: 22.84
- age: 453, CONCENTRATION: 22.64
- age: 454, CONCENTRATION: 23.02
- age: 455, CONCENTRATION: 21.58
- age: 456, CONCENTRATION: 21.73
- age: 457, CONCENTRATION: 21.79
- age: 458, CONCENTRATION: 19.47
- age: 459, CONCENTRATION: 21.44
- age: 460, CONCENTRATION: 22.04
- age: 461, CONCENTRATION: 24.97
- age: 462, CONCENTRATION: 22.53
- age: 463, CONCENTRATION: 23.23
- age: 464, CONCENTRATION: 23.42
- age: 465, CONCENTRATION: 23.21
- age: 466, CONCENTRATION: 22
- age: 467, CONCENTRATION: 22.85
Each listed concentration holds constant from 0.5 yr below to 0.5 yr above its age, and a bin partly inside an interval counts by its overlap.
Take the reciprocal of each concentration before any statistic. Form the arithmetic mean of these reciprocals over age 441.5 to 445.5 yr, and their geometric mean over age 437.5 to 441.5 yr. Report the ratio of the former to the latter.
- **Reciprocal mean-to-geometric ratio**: 1.15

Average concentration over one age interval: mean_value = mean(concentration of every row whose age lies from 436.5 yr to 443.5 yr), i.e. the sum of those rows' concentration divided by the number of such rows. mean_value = 29.2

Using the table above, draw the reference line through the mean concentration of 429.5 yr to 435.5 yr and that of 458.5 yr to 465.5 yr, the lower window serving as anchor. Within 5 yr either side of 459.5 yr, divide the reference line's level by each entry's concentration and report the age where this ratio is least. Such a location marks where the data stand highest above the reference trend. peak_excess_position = 461 yr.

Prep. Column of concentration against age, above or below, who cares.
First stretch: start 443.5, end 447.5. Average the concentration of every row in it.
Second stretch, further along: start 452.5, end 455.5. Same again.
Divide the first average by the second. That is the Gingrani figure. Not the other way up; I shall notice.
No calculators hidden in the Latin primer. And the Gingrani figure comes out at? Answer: 1.08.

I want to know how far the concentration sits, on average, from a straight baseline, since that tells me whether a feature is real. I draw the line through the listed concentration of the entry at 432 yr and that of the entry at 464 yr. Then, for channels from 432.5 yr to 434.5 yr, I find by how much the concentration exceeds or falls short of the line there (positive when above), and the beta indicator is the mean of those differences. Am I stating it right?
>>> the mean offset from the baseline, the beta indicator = 1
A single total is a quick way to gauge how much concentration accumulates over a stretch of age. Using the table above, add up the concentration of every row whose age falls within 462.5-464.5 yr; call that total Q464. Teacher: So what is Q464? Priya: 47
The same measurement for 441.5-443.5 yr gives 56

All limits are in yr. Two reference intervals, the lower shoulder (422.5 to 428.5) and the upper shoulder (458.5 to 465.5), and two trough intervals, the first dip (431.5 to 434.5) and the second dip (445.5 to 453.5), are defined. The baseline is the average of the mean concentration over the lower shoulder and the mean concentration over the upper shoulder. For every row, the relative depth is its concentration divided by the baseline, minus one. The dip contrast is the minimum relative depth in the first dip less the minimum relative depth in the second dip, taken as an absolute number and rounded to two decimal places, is 0.20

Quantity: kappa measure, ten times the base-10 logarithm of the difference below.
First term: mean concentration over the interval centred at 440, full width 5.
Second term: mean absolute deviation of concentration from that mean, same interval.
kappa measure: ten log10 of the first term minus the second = 14.3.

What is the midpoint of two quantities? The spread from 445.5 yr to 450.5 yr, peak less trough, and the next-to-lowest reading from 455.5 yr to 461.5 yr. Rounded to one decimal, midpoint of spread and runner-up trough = 12.3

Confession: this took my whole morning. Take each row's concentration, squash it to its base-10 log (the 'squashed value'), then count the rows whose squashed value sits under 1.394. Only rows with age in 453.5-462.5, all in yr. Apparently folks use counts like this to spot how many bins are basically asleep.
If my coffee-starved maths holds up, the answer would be 8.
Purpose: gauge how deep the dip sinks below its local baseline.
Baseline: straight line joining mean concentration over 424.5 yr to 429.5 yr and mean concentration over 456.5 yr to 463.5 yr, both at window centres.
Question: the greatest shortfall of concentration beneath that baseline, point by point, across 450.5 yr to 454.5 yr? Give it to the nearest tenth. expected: 2.7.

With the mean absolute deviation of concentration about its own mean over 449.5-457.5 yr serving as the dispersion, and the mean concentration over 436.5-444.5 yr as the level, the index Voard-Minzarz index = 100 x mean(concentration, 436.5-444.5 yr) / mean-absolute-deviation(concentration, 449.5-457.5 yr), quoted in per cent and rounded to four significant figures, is 3073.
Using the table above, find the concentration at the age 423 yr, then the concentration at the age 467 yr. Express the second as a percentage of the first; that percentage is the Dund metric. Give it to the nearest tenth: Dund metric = 69.8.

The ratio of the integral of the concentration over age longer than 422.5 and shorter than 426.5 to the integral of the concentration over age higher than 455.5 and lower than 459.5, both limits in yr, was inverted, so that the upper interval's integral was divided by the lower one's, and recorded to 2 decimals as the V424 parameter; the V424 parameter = 0.67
